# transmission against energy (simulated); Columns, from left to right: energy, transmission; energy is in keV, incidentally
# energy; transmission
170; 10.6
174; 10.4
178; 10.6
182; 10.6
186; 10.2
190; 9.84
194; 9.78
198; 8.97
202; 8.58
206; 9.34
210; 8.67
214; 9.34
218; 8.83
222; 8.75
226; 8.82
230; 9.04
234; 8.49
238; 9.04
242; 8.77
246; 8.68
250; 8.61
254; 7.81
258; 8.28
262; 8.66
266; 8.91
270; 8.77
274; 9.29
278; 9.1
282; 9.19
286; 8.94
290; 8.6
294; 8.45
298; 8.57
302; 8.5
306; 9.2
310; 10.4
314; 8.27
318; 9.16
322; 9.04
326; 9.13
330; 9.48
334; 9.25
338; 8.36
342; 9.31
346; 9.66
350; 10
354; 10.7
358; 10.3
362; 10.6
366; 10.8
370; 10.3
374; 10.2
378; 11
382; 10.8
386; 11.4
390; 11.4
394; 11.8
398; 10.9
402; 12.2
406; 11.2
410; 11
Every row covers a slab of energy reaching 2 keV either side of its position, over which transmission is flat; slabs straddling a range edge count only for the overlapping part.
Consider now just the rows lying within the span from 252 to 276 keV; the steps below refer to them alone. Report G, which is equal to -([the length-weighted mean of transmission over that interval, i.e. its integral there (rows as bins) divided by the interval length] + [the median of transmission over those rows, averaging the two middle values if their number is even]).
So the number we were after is -17.3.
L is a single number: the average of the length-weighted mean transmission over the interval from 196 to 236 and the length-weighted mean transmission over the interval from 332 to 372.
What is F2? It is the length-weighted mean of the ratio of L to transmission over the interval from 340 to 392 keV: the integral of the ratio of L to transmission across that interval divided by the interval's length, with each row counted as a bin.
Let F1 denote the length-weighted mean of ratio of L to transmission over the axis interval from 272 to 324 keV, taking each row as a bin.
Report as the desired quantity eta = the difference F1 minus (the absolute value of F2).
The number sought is 0.15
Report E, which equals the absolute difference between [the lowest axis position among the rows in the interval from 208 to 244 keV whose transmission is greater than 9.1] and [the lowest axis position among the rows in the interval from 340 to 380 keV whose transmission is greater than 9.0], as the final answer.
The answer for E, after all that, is 128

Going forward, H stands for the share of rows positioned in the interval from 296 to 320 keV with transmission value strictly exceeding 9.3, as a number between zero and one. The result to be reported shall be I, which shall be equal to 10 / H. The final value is 60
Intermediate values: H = 0.17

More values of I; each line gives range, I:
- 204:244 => 50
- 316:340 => 60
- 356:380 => 10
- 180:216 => 15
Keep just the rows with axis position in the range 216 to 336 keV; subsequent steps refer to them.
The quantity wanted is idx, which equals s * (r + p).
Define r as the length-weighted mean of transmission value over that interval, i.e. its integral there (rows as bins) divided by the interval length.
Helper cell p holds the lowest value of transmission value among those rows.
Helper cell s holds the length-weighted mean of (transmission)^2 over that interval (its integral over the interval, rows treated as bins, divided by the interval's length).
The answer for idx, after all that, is 1315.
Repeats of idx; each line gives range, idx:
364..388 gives 2425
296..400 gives 1819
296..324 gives 1414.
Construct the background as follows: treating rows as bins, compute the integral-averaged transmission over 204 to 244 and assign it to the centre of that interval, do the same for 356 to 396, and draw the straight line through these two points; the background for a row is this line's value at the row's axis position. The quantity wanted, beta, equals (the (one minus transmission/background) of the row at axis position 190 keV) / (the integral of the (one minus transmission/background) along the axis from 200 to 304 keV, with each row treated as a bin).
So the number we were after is -0.030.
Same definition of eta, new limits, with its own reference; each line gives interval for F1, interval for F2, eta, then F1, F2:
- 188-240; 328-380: 0.10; 1.04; 0.95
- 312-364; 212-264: -0.08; 1.00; 1.08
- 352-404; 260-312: -0.19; 0.86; 1.05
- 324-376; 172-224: -0.03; 0.96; 0.99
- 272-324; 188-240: 0.01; 1.05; 1.04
